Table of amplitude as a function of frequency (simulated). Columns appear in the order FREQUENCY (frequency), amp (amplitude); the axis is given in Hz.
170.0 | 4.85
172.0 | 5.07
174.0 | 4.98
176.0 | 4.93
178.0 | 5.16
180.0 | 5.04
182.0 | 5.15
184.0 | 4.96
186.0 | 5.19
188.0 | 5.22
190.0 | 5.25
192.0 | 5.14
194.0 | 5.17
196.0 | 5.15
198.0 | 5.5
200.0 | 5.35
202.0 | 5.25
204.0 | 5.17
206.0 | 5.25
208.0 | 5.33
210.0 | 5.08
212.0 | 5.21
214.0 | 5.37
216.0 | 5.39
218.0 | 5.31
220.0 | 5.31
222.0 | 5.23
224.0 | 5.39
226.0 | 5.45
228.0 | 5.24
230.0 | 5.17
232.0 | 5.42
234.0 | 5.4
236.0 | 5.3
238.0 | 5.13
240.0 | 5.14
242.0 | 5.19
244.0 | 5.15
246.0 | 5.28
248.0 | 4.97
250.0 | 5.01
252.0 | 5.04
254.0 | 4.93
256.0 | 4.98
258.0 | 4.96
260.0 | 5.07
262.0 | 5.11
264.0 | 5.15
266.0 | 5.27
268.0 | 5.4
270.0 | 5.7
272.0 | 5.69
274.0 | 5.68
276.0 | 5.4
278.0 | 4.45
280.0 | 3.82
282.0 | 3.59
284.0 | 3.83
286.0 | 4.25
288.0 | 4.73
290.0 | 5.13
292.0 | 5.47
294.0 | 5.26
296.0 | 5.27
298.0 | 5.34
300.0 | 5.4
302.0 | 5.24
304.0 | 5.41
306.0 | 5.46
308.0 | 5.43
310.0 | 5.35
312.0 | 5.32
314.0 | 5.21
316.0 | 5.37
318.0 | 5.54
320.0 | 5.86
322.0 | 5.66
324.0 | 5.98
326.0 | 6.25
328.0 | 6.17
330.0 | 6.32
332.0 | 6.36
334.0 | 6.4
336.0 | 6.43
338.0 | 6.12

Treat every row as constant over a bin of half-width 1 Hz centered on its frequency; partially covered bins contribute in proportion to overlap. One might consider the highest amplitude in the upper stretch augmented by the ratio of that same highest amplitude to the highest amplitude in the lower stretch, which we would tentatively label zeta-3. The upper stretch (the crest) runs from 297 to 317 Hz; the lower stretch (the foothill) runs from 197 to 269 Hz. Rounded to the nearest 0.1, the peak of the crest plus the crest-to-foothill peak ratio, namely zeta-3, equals 6.5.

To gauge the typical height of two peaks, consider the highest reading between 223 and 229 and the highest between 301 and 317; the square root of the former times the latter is 5.45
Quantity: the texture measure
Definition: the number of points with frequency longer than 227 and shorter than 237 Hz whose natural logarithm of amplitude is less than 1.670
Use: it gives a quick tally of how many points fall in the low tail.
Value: 3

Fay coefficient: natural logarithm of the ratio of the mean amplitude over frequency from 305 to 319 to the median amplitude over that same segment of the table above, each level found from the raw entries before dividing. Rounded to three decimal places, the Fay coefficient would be 0.002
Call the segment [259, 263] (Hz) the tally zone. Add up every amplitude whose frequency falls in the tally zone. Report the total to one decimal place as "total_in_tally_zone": 10.2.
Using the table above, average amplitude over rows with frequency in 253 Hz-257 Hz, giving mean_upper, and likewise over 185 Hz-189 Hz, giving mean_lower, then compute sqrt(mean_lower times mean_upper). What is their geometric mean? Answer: 5.08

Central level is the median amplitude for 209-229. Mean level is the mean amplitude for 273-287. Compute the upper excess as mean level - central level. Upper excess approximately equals -0.88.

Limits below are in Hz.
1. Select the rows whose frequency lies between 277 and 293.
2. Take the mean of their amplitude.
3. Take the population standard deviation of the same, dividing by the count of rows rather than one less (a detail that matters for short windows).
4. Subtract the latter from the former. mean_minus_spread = 3.8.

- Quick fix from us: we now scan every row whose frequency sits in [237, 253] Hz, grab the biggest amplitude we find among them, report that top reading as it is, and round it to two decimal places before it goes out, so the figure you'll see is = 5.28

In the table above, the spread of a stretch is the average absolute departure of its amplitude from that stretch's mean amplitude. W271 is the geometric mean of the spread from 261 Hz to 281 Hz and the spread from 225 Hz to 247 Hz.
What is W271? 0.21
